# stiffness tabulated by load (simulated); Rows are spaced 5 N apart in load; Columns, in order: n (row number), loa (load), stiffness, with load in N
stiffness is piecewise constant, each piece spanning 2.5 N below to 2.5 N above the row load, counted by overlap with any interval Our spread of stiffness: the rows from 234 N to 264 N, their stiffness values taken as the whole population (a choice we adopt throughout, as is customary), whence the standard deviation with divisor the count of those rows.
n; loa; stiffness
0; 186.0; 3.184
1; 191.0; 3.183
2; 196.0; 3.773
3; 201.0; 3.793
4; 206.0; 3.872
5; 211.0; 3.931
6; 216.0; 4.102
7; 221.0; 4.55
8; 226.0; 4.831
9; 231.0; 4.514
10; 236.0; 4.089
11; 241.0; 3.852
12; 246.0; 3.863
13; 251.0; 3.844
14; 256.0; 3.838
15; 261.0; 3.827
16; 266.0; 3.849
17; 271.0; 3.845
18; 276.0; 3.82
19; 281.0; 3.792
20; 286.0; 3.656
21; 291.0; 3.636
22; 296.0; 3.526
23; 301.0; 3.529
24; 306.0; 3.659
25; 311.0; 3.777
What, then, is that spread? 0.09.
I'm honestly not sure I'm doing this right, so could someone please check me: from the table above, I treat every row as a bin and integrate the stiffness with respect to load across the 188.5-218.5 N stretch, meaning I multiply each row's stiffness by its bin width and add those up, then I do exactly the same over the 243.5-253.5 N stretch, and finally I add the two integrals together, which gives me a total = 152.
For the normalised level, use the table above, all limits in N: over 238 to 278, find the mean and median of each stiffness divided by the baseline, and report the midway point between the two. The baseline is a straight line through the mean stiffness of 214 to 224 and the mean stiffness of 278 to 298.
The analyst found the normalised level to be 0.97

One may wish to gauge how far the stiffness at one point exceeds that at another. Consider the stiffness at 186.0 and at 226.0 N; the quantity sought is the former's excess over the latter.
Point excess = -1.6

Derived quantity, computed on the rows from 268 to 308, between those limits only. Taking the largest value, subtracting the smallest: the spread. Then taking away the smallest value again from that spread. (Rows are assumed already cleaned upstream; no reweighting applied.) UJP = -3.2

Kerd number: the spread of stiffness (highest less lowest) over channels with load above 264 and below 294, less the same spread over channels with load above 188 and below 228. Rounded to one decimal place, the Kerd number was -1.4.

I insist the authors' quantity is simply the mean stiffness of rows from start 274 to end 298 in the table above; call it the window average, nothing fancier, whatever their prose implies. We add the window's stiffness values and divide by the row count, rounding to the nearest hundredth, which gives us 3.69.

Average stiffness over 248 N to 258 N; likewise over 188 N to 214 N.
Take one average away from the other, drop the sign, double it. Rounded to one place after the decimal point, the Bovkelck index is 0.3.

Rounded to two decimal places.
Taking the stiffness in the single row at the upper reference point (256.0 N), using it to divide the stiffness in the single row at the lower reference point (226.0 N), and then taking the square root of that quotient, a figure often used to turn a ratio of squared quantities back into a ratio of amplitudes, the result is 1.12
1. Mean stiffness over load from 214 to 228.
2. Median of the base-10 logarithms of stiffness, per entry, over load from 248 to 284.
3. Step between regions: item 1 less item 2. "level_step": 3.91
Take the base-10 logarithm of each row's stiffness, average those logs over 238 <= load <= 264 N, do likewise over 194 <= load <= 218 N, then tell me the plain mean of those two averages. 0.588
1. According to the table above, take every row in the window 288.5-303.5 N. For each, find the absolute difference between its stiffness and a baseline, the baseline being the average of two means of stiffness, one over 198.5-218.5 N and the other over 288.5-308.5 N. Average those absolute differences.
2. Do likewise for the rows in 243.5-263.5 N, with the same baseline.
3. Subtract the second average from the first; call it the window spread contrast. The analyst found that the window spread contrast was 0.1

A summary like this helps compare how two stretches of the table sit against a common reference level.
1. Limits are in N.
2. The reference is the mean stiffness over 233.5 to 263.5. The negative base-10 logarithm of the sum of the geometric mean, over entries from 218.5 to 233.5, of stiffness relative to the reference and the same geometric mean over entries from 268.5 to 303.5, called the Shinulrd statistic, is -0.33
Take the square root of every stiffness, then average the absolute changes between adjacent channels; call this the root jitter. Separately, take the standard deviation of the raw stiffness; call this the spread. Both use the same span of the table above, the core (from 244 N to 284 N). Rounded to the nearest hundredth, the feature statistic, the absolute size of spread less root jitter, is 0.02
